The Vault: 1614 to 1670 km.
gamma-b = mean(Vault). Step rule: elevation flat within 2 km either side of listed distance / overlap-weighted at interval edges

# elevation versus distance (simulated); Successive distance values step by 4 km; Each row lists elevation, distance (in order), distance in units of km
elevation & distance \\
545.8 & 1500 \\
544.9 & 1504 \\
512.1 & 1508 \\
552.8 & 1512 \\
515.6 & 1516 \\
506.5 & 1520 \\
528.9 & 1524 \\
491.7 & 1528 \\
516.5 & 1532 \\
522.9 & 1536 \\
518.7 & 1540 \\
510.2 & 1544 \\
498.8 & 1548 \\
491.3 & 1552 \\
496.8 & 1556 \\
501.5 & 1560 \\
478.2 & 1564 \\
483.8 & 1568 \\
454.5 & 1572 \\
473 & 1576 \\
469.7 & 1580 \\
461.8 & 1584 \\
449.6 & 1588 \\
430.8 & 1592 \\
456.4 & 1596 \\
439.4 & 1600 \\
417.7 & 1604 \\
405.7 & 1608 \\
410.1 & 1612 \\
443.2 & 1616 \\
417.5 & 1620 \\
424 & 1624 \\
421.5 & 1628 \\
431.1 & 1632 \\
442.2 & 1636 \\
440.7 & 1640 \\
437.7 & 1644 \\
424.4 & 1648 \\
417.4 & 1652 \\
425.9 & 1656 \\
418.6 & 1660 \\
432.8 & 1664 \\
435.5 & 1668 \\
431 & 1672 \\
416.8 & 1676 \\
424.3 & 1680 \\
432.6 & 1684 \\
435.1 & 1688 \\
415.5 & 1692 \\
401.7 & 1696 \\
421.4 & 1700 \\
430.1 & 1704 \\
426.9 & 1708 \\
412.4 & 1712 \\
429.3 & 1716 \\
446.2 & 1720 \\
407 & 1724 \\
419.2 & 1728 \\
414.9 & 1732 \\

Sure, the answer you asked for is 429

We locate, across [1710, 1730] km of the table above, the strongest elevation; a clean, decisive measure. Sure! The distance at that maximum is 1720 km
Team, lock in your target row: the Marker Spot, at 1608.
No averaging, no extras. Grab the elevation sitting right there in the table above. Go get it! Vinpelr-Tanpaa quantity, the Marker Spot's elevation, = 405.7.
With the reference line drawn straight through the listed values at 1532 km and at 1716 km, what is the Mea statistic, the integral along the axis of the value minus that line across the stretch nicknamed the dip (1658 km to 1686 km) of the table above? -638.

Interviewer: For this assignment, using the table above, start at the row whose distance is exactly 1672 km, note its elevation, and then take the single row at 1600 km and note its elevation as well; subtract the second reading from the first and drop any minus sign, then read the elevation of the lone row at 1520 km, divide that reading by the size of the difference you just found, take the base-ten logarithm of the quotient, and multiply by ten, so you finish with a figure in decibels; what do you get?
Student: 18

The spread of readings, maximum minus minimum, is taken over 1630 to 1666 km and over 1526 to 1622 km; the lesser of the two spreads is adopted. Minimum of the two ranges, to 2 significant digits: 25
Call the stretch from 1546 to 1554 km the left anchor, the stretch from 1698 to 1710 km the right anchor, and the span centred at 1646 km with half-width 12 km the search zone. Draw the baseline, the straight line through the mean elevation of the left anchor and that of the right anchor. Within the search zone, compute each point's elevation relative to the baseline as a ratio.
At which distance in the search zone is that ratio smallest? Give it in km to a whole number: 1652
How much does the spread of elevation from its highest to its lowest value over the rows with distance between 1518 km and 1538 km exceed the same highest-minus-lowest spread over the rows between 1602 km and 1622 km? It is 0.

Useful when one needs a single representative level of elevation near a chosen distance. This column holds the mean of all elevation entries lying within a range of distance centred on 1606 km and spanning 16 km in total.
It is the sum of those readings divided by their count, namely 418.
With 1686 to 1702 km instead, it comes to 418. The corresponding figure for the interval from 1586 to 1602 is 444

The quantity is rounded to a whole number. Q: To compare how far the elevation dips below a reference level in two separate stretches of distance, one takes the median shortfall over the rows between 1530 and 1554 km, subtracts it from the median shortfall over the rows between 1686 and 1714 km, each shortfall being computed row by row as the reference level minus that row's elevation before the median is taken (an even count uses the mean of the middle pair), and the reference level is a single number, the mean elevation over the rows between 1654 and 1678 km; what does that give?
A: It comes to 92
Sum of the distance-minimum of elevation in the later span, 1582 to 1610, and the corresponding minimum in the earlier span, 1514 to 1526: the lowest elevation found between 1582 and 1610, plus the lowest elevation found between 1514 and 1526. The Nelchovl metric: 912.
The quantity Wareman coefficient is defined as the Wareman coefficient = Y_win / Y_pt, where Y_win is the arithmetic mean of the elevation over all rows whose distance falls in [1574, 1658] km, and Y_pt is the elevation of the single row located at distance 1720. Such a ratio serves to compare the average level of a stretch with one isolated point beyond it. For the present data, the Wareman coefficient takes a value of 0.98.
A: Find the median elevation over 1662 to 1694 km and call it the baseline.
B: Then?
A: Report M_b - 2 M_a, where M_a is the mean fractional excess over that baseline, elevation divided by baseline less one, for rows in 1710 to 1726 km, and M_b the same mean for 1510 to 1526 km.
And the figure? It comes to 0.26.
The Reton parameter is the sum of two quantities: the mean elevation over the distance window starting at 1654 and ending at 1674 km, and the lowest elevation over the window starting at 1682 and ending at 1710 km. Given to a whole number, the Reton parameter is 830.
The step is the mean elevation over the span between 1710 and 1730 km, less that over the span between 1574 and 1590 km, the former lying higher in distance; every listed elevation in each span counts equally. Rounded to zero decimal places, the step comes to -41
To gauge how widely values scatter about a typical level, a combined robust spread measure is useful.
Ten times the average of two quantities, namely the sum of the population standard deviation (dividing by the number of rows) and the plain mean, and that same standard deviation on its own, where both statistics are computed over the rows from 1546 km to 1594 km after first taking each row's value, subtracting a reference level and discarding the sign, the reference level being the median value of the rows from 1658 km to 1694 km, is 426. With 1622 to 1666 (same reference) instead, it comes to 78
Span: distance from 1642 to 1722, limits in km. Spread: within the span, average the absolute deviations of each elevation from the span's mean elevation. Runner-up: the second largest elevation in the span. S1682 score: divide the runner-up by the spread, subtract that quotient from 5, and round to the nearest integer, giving -50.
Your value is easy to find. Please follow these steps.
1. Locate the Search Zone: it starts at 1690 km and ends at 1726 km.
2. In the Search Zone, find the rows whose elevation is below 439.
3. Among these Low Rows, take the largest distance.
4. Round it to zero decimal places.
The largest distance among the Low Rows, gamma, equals 1724 km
